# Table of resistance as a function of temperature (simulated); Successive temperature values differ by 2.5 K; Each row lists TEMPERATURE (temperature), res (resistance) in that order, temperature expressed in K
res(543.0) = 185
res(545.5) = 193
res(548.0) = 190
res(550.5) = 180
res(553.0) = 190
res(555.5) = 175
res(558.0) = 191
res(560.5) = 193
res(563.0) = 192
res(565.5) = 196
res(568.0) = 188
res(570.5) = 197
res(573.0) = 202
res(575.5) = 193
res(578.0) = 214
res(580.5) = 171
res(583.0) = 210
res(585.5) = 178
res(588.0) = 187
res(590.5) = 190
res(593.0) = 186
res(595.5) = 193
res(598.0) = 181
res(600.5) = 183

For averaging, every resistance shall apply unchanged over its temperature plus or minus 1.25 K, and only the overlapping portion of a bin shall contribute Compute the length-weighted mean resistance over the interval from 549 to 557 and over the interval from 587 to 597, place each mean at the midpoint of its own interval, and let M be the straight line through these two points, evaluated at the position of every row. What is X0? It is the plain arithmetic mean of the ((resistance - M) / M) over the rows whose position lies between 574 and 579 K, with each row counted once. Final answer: 0.09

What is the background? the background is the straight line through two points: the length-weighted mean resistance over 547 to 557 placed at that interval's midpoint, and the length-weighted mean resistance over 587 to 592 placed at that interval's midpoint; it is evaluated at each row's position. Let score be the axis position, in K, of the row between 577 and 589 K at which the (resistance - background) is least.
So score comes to 580.5 K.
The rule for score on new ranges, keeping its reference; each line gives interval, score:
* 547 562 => 555.5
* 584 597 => 585.5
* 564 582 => 580.5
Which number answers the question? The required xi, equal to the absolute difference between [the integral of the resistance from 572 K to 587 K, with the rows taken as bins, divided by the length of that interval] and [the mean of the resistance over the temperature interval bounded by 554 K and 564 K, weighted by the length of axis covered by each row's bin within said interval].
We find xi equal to 6.7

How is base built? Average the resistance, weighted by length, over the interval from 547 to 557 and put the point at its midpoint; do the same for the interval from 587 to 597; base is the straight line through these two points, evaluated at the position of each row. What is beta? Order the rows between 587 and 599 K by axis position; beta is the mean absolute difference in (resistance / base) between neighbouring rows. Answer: 0.034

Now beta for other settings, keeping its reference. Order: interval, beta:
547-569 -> 0.045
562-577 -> 0.037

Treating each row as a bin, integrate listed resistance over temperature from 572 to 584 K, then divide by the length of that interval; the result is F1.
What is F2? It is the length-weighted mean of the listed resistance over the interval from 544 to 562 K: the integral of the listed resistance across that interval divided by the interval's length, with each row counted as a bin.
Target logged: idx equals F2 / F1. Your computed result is 0.95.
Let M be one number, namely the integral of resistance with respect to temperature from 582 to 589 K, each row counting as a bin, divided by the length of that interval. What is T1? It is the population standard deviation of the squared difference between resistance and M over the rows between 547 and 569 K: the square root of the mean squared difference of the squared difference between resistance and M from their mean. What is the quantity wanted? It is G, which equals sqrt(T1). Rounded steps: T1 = 85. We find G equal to 9.2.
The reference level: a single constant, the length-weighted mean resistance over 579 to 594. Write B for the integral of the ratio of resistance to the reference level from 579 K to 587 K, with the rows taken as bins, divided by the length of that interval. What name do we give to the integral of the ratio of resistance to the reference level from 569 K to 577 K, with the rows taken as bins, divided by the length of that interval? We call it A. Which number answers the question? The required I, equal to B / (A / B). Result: 0.946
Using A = 1.05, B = 0.999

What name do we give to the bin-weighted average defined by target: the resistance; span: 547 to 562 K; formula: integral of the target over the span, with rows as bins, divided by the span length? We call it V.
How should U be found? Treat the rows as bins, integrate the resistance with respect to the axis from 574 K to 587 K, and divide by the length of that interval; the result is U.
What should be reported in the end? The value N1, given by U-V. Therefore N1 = 7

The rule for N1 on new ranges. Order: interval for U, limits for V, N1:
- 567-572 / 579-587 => 6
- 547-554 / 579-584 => -4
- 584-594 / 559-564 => -7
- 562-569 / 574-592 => 0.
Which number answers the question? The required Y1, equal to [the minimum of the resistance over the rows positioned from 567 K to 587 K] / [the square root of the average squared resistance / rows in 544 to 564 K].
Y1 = 0.91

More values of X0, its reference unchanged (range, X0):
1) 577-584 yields 0.06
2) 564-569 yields 0.04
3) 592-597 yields 0.00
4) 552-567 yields 0.03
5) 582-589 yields 0.02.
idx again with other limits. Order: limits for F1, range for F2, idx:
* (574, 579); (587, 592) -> 0.93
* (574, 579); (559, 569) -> 0.95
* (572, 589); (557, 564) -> 0.99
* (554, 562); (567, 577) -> 1.05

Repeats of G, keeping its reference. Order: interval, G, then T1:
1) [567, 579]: 14.0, 196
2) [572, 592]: 13.8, 190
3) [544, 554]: 7.3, 53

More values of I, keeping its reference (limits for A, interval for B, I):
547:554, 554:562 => 0.997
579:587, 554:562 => 0.992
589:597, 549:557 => 0.936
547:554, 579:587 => 1.003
